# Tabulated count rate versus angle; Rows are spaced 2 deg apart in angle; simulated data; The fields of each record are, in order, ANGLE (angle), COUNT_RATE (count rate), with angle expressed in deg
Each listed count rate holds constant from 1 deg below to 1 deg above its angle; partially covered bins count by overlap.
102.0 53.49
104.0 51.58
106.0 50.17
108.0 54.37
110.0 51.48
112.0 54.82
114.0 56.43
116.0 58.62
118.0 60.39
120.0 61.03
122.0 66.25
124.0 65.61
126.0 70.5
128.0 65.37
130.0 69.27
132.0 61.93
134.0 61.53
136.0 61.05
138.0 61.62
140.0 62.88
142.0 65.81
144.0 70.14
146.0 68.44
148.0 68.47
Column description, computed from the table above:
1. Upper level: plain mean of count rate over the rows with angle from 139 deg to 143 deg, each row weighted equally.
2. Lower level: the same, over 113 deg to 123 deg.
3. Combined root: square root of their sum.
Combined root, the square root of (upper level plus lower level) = 11.2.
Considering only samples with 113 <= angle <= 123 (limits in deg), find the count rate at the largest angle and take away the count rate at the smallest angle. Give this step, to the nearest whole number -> 10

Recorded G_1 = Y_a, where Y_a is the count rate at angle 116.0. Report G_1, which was 58.62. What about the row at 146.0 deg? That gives 68.44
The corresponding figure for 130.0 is 69.27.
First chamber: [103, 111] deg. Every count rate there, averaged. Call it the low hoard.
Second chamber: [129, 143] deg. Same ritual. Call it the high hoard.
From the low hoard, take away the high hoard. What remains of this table -12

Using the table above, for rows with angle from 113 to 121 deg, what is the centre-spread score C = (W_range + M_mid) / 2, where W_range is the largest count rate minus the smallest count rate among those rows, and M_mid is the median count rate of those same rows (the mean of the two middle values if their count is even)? 32.1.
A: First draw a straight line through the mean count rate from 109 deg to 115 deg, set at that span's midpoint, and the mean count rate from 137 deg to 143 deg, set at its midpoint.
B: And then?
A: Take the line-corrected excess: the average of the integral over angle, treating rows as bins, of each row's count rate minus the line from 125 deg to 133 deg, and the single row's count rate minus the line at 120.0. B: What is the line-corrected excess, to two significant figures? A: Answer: 30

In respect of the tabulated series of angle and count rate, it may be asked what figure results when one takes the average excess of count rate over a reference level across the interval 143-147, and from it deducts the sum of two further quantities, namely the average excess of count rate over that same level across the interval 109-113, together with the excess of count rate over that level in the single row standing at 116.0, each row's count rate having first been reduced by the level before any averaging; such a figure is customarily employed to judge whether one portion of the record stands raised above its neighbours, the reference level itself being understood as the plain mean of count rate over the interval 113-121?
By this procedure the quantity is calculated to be 17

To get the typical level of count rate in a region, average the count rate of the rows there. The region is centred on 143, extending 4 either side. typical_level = 67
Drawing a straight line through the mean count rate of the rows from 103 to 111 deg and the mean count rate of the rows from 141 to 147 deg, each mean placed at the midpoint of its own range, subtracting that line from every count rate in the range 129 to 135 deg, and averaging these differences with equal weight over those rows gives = 1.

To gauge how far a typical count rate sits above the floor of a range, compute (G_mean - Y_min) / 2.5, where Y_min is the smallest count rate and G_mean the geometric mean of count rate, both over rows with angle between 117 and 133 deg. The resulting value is 1.8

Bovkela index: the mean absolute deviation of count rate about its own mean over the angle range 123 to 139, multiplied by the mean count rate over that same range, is 199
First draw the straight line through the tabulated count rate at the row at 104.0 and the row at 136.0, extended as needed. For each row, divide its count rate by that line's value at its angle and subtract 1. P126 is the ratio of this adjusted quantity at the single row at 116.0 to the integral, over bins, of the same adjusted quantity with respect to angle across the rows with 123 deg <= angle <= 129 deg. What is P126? 0.07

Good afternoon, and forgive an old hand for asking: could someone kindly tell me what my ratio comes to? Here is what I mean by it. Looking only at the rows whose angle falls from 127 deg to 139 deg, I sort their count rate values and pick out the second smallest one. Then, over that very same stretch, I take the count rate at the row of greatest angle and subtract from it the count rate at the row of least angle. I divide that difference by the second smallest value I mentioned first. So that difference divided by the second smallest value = -0.06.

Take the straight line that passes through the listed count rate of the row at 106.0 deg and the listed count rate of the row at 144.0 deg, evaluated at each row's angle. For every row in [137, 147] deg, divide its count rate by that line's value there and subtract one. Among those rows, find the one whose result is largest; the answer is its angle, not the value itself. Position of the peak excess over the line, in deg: 144.0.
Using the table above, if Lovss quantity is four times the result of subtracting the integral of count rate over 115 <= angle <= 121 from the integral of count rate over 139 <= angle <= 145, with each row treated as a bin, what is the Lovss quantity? 150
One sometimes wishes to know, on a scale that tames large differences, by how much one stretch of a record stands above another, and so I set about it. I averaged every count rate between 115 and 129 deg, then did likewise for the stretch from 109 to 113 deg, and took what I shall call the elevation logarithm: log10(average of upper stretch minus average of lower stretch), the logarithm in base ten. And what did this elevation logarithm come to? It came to 1.03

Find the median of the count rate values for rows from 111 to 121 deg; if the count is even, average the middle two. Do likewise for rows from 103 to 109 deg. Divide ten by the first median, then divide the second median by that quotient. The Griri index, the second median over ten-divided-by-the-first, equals 302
